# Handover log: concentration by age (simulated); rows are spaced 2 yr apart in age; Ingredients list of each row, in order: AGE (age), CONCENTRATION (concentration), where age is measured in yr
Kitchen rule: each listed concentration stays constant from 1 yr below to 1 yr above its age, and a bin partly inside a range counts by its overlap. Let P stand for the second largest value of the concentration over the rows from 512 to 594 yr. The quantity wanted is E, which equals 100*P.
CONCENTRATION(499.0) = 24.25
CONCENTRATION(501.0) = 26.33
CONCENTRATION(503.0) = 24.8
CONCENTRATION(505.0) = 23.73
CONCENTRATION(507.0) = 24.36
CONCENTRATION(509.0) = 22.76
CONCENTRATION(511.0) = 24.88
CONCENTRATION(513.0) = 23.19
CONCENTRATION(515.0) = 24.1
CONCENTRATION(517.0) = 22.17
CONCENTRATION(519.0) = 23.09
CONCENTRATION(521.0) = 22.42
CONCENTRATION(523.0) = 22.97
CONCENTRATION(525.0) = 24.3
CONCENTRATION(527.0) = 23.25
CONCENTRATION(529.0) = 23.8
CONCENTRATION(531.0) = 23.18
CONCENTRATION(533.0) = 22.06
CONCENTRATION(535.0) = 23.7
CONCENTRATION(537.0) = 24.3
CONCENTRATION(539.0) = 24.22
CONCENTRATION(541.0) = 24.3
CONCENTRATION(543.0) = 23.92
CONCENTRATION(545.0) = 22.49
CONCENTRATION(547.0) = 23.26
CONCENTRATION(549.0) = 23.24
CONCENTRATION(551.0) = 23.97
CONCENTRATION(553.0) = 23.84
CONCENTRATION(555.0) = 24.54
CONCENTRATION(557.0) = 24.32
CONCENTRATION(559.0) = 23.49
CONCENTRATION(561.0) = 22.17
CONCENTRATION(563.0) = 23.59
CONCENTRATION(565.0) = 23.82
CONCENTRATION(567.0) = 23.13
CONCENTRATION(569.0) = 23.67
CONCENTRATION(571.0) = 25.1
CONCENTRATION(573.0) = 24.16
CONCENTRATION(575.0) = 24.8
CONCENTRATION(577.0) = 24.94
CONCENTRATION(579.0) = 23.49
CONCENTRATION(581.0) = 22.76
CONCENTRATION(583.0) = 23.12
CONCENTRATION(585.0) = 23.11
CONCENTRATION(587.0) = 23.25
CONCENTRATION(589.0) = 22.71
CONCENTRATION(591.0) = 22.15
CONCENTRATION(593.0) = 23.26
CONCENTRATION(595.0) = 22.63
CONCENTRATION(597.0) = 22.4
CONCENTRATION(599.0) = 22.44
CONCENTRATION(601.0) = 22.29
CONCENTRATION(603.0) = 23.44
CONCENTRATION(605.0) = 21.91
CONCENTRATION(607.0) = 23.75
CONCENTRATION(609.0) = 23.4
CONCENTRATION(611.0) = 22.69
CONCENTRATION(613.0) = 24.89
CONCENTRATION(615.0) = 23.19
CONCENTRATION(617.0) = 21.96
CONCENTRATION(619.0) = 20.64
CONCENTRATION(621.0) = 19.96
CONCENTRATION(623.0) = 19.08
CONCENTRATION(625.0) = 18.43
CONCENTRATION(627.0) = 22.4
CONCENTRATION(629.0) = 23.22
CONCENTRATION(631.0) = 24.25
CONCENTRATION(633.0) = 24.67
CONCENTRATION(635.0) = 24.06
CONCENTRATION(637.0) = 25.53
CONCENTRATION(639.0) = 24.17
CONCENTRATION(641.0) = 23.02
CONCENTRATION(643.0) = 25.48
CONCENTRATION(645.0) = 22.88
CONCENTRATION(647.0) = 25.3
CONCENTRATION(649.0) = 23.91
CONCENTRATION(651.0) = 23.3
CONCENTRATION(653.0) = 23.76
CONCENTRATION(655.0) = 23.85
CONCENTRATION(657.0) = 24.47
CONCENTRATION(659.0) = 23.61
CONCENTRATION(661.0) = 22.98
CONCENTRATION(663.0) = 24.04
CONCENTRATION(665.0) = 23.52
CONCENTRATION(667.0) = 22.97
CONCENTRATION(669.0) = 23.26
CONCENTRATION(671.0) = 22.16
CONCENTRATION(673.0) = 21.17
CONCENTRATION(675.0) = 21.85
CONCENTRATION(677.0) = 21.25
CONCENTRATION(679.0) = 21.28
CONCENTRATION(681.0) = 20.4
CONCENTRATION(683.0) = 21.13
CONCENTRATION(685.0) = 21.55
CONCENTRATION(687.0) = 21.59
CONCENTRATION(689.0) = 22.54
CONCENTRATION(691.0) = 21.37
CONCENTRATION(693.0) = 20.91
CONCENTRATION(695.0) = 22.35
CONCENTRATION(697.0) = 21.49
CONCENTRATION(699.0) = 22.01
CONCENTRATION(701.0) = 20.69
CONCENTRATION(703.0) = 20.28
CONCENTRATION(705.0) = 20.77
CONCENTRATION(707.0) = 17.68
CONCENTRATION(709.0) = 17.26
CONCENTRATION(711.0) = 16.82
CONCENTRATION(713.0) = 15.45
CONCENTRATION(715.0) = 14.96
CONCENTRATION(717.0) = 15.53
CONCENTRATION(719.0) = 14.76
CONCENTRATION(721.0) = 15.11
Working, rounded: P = 24.94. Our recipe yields 2494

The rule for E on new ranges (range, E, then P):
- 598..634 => 2467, 24.67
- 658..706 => 2361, 23.61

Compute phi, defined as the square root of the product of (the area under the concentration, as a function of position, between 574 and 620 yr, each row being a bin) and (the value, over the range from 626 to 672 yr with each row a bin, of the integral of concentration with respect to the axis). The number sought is 1076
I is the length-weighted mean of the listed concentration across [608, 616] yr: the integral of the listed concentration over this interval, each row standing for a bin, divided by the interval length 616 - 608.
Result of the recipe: 23.5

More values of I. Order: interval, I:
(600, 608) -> 22.8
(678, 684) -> 20.9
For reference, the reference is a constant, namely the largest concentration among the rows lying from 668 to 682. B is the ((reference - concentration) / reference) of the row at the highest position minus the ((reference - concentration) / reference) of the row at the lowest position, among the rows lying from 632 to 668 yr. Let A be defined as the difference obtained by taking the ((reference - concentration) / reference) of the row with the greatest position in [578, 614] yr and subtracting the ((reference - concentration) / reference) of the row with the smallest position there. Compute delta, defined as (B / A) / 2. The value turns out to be -0.6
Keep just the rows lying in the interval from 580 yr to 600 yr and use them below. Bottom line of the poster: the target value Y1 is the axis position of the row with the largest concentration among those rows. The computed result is 593.0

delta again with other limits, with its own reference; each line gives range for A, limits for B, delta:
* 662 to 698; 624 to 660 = -1.0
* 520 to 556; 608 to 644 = 0.5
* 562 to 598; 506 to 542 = 0.0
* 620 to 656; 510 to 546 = -0.3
